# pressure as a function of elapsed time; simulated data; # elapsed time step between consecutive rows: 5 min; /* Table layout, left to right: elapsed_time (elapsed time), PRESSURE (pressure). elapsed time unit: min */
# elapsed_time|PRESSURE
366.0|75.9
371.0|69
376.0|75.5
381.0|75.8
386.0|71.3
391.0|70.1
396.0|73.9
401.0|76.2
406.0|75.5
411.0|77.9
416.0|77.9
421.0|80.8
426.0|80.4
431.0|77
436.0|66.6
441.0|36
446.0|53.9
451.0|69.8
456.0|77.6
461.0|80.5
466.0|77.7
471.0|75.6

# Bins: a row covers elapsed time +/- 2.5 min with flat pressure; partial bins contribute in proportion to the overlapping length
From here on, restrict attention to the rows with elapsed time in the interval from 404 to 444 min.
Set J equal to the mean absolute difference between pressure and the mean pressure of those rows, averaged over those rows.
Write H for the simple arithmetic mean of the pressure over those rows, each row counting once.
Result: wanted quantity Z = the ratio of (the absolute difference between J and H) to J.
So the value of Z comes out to 6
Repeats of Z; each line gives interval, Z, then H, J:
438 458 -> 3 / 59.3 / 14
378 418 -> 32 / 74.8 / 2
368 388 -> 26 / 72.9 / 3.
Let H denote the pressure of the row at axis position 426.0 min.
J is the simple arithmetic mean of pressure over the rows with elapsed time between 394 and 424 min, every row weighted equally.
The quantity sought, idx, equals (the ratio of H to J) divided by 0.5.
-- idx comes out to 2.09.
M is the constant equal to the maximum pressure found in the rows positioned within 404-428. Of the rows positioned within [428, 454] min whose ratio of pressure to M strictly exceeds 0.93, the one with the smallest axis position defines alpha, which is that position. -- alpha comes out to 431.0 min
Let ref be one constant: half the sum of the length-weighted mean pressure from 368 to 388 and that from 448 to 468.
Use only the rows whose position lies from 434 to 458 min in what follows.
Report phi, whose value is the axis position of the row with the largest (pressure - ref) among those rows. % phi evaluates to 456.0 min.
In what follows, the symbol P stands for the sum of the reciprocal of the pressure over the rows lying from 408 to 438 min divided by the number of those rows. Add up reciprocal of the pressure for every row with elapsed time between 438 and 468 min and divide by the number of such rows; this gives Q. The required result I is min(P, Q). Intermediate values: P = 0.0131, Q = 0.0165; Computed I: 0.0131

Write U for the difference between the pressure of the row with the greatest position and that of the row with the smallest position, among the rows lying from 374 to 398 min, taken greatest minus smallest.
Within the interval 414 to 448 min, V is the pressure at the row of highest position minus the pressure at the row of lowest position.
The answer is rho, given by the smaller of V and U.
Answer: -24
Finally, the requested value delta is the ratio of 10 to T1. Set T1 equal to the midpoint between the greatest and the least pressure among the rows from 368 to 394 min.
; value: 0.14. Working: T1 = 72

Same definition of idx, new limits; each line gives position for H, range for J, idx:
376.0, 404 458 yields 2.15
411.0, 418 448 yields 2.37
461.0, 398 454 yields 2.29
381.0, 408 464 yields 2.14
